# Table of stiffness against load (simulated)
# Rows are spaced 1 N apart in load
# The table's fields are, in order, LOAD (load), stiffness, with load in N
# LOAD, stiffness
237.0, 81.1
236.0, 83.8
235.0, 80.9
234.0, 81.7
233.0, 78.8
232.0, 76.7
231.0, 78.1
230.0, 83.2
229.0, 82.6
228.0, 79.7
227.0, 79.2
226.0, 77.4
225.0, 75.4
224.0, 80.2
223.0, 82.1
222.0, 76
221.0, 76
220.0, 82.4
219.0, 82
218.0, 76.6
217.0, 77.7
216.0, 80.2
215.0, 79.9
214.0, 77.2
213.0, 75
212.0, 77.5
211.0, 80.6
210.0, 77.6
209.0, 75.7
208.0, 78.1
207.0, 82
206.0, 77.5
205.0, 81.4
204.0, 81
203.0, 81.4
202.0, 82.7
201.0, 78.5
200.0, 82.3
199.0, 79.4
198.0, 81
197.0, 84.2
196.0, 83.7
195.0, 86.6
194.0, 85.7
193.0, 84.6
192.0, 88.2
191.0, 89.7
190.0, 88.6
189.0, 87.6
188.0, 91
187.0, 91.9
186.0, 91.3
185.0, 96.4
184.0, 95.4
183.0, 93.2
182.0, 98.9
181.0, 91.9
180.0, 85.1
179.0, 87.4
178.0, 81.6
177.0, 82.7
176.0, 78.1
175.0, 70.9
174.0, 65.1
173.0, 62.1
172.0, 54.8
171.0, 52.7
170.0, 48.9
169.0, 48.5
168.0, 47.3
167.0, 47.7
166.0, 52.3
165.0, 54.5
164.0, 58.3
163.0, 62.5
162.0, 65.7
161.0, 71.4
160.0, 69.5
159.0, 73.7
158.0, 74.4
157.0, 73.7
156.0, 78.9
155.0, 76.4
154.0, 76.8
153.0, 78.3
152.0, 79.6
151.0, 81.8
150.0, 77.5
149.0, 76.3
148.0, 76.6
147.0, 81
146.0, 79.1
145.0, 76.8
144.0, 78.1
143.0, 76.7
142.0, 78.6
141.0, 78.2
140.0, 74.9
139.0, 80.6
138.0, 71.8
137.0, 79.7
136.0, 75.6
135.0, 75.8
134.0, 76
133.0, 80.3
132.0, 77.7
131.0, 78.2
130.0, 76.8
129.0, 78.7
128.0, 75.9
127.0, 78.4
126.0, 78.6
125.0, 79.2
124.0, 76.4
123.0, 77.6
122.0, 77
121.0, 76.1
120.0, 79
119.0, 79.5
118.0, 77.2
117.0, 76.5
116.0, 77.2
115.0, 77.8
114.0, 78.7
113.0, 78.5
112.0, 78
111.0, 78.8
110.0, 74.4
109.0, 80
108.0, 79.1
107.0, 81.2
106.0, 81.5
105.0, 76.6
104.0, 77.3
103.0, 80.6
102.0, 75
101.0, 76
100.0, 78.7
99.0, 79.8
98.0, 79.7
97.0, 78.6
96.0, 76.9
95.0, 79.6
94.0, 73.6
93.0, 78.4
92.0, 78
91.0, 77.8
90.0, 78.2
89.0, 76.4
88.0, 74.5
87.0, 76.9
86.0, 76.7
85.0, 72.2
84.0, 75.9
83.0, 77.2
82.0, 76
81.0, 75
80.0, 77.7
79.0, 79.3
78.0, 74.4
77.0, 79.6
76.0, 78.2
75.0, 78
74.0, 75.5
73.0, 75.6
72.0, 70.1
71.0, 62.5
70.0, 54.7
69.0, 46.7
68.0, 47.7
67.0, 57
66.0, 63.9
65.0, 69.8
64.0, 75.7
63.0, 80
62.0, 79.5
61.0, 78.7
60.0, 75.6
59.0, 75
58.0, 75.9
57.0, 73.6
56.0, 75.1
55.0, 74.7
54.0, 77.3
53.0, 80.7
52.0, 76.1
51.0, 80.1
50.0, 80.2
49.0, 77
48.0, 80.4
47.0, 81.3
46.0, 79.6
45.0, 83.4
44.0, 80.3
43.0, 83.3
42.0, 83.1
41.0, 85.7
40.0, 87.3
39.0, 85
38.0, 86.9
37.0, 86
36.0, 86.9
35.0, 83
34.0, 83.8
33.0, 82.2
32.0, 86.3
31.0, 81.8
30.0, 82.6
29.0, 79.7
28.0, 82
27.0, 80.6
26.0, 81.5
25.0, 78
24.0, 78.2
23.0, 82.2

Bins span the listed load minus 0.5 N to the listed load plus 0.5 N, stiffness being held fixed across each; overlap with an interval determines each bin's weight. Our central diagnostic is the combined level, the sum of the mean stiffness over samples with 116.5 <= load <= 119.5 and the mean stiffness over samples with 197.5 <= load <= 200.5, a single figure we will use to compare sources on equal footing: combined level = 159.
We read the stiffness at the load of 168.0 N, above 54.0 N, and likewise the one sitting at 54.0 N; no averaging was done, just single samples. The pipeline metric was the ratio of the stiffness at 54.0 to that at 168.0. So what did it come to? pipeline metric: 1.63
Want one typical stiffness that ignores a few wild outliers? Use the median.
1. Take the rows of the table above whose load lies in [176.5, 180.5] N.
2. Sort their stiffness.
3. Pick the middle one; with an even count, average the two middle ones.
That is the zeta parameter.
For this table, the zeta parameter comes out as 84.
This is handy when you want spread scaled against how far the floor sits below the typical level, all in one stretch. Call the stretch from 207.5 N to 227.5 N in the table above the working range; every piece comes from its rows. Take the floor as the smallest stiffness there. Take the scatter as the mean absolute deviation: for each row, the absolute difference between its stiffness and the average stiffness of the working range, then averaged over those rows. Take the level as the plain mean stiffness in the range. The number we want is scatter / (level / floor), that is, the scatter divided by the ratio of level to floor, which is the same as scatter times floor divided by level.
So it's 1.9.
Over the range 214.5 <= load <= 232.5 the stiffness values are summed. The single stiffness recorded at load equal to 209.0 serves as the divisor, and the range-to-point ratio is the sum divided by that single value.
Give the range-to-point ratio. 18.8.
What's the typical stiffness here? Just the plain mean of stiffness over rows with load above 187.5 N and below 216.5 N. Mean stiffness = 82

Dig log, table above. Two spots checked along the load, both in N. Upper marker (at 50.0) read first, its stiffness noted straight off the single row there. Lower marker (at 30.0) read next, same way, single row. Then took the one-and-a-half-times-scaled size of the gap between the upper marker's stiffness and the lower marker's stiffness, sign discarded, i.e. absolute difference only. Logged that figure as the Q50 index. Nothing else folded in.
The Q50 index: 3.6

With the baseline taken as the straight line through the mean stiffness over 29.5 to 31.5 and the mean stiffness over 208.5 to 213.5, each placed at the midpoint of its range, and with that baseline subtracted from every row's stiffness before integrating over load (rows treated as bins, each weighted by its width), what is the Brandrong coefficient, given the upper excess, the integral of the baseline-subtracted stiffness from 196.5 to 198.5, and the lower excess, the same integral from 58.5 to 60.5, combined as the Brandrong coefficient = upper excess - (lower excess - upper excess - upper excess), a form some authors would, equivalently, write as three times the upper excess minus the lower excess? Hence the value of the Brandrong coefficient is 42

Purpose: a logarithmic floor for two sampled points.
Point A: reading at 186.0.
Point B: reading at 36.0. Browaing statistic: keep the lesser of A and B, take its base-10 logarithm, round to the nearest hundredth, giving 1.94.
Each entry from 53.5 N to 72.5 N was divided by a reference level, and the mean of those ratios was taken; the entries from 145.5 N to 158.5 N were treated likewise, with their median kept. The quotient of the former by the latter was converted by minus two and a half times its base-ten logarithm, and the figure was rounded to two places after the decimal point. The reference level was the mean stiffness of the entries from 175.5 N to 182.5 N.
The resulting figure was 0.12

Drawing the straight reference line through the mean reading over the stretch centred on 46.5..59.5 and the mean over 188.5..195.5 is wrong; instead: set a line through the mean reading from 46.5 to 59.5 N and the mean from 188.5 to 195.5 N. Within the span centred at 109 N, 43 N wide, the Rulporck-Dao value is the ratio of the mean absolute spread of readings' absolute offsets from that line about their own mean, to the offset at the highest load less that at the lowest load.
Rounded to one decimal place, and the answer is 2.4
